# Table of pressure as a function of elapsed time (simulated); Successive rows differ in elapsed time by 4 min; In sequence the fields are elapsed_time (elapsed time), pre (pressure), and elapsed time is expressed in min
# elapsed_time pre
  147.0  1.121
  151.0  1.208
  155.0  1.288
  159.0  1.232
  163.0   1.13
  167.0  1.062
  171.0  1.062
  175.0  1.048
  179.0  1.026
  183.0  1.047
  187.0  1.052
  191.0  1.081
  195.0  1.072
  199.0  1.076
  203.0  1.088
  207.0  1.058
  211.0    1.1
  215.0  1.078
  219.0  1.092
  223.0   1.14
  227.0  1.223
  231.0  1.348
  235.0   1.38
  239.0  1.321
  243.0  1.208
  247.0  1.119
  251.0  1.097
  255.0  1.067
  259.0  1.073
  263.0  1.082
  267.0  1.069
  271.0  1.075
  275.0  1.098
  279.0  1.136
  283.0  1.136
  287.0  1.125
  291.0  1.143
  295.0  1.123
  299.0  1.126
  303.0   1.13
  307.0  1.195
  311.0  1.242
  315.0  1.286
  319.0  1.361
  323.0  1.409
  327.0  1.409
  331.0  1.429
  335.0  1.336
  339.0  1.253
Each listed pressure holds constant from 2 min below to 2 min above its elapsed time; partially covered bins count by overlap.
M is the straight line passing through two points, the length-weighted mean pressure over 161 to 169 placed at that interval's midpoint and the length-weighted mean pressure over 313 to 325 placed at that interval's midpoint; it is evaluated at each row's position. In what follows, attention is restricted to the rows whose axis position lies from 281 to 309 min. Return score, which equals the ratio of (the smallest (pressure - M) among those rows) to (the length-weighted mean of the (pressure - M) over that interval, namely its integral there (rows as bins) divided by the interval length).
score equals 1.1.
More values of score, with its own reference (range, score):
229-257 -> 31.5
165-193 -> 1.4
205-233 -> 2.9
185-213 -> 1.4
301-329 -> 3.5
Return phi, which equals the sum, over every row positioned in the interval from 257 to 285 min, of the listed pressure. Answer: 7.67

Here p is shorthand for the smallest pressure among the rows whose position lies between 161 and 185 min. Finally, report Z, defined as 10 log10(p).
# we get 0.11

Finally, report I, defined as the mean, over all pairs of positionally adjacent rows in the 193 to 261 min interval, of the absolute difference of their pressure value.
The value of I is 0.046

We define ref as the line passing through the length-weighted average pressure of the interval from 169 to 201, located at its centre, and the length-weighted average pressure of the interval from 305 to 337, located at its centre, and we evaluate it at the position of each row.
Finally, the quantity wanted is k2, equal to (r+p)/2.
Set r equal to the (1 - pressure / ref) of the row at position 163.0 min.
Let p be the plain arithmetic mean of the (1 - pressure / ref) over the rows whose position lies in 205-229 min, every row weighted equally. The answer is -0.05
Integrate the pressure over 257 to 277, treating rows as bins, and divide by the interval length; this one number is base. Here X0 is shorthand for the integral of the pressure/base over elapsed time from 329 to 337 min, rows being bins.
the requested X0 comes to 10.2 min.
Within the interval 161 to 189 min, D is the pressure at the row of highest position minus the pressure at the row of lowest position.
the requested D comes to -0.08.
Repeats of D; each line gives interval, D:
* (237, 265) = -0.24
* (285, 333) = 0.30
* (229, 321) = 0.01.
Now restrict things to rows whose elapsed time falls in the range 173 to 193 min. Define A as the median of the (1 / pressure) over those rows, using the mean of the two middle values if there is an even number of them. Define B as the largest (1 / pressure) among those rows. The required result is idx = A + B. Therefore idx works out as 1.93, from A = 0.954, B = 0.97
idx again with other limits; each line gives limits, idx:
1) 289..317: 1.77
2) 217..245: 1.73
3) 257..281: 1.86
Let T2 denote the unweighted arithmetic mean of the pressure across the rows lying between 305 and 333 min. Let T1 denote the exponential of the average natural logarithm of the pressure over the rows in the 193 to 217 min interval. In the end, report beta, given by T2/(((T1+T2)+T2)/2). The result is 0.712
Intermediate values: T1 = 1.08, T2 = 1.33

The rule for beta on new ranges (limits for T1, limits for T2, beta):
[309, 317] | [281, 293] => 0.642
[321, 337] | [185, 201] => 0.605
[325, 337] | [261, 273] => 0.607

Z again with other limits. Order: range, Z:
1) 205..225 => 0.24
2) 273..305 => 0.41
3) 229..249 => 0.49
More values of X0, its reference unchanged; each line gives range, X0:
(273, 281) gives 8.3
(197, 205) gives 8.0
